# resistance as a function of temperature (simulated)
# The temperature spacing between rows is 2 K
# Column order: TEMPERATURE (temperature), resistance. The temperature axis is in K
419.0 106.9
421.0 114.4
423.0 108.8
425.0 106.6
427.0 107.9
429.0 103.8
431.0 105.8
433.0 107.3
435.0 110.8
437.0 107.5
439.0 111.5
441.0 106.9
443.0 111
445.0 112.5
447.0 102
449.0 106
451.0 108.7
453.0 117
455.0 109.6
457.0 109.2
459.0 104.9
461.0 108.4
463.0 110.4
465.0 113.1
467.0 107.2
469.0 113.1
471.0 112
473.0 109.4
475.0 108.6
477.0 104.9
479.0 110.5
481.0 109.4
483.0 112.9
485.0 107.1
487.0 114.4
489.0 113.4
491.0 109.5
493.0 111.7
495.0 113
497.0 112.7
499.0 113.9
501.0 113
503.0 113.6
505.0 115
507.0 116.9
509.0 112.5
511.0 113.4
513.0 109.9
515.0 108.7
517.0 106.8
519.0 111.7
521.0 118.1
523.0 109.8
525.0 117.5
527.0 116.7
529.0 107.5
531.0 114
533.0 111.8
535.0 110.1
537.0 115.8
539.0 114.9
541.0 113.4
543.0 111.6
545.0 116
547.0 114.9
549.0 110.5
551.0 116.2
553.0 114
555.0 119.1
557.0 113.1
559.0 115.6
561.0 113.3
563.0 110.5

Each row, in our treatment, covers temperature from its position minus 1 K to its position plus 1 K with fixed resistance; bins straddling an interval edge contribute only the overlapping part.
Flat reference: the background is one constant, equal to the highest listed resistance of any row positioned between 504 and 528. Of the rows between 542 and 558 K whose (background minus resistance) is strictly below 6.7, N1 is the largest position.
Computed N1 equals 557.0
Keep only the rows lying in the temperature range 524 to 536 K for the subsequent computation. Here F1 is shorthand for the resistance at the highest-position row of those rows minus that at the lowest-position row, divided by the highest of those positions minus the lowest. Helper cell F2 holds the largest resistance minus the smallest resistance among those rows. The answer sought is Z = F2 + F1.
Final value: 9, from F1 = -0.74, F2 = 10.0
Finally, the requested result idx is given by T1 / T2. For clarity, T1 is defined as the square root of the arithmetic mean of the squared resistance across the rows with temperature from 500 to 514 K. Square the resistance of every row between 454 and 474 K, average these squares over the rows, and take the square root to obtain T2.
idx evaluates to 1.03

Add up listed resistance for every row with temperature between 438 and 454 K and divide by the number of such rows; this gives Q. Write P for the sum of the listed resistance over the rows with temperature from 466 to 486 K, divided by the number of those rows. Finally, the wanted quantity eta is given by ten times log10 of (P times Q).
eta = 40.8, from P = 110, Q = 109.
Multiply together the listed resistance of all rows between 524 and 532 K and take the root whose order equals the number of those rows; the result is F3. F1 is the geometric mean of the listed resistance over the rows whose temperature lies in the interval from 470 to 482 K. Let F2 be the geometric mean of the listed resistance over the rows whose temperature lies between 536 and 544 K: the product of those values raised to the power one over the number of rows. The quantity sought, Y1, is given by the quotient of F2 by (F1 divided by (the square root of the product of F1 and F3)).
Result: 116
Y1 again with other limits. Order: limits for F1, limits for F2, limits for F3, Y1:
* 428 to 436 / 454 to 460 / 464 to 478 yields 109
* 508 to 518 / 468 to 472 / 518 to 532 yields 114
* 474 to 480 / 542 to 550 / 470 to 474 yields 115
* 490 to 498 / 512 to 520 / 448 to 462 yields 108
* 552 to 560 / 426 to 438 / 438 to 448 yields 104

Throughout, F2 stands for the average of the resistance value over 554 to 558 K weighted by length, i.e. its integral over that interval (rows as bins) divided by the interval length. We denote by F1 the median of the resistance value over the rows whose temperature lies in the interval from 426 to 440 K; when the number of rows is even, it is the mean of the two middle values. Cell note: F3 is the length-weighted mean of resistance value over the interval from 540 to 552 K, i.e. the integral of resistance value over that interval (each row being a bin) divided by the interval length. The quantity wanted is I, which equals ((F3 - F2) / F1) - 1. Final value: -1.02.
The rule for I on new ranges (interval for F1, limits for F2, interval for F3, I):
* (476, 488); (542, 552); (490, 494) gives -1.03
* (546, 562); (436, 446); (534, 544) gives -0.97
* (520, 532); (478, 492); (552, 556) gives -0.95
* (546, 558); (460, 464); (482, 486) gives -0.99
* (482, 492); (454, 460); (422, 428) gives -1.00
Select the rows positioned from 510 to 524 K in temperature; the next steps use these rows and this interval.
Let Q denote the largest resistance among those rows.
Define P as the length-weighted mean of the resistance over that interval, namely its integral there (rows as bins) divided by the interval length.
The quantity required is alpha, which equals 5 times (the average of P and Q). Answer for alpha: 573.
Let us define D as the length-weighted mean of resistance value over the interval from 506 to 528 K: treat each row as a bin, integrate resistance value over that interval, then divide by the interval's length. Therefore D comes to 113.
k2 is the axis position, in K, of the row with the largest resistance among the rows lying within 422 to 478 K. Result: 453.0 K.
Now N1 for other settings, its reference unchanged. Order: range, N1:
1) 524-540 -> 539.0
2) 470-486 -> 483.0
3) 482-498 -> 497.0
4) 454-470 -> 469.0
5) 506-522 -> 521.0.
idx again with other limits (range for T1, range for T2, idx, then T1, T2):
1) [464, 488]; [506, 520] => 0.99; 110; 111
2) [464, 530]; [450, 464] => 1.02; 112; 110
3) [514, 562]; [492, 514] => 1.00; 113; 113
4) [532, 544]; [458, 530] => 1.01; 113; 111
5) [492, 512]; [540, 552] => 1.00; 114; 114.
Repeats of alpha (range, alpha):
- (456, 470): 556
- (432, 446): 555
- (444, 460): 564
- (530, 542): 573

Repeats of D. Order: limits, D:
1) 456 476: 110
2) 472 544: 112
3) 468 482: 110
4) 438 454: 109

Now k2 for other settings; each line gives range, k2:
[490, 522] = 521.0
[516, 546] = 521.0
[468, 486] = 469.0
